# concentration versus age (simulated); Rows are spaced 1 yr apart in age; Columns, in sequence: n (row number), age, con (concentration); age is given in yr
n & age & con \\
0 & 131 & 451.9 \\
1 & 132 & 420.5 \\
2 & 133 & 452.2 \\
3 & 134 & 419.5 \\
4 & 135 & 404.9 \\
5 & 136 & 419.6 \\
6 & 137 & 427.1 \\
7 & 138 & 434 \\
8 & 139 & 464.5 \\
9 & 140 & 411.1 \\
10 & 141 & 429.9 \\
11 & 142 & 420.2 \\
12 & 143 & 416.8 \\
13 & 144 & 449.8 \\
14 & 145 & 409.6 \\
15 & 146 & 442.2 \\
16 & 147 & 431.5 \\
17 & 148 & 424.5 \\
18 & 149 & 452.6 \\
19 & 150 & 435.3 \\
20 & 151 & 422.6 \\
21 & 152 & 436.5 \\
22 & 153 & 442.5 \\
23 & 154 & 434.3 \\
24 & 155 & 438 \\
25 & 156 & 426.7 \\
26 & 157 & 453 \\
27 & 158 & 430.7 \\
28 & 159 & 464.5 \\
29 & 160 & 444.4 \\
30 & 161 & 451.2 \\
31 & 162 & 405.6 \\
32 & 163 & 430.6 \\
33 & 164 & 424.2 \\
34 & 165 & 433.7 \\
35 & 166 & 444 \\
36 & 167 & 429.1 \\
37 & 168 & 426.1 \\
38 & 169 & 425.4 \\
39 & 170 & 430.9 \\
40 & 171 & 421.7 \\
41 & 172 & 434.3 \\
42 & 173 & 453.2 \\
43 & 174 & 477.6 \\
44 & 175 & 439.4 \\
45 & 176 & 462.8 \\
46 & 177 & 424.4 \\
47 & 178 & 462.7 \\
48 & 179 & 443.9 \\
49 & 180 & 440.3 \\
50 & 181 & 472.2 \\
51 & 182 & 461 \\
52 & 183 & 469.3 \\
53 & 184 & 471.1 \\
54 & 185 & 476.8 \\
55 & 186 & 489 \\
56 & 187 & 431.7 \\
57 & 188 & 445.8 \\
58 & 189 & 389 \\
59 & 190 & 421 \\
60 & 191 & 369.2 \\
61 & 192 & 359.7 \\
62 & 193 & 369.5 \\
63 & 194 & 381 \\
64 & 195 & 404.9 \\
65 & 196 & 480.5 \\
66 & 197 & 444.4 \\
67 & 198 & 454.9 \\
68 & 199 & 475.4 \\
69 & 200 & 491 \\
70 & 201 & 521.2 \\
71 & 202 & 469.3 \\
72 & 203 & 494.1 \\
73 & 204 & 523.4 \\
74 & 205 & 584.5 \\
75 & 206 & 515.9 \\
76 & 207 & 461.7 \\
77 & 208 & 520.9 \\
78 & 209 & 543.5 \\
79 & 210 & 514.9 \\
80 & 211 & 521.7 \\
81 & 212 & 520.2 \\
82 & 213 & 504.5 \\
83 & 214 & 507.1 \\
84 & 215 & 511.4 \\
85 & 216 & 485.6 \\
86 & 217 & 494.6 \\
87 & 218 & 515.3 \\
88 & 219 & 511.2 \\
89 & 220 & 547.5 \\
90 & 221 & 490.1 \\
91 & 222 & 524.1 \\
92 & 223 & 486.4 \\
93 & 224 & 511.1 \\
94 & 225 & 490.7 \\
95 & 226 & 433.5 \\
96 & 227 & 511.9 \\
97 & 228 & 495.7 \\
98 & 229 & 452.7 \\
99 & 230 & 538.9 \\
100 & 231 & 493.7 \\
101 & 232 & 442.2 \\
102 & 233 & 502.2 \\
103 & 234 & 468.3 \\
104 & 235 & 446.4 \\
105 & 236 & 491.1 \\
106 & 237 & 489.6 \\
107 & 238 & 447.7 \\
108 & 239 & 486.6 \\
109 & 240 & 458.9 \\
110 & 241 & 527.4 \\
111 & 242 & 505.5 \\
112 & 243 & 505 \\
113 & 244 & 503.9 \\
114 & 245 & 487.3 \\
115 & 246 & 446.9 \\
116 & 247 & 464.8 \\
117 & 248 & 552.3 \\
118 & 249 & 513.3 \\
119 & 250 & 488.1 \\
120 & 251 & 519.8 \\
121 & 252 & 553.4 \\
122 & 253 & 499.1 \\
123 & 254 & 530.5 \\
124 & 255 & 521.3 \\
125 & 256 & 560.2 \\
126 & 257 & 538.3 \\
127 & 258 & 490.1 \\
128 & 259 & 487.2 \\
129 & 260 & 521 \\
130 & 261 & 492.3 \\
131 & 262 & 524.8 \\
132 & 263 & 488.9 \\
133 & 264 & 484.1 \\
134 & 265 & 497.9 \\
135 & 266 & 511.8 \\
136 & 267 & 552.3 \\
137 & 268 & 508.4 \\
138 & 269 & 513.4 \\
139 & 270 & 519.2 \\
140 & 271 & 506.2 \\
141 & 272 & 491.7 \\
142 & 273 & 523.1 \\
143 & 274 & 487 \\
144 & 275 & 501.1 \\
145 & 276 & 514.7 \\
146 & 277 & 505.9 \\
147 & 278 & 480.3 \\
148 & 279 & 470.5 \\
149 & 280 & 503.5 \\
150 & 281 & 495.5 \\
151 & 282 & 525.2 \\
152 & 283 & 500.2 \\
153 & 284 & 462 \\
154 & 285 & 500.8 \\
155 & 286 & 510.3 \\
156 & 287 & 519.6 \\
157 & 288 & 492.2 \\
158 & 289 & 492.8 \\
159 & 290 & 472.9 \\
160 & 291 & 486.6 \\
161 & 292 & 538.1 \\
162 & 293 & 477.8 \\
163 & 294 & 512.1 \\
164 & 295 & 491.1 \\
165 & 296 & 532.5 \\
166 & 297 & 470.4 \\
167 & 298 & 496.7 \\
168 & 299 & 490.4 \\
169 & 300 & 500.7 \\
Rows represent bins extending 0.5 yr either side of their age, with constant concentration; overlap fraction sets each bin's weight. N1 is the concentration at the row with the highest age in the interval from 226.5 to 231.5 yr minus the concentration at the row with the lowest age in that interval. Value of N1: -18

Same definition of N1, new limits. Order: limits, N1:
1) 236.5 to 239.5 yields -3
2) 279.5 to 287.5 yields 16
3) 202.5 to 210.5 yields 21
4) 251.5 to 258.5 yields -63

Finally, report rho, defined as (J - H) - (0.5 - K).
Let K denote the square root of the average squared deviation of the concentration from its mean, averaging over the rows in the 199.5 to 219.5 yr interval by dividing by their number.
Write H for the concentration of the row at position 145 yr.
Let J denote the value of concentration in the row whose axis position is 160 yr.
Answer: 60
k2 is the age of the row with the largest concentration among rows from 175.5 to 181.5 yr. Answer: 181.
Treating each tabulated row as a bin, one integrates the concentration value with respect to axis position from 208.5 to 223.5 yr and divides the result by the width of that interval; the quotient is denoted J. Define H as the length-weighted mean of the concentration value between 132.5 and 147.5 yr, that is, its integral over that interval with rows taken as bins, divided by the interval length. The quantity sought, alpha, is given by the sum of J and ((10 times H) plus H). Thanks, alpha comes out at 5229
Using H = 429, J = 512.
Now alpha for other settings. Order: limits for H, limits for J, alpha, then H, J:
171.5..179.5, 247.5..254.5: 5470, 450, 522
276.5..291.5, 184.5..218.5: 5913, 495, 473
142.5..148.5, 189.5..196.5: 5118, 429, 398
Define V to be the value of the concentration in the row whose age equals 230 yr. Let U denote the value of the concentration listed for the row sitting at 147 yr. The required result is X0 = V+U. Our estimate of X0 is 970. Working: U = 431.5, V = 538.9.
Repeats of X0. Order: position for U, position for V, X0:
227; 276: 1027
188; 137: 873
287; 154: 954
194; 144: 831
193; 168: 796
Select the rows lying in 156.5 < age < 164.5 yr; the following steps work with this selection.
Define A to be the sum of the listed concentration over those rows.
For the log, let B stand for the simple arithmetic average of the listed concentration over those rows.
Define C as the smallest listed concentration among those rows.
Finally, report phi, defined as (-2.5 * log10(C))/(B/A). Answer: -52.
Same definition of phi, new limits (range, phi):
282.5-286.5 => -27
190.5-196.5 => -38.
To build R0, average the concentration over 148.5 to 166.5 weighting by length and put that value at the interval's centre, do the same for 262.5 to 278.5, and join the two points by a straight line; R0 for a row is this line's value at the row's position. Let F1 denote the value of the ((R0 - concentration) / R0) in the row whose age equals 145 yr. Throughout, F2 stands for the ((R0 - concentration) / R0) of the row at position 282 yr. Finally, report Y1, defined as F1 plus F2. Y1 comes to 0.02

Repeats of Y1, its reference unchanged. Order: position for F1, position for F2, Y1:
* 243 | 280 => -0.02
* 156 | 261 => 0.04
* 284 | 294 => 0.11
